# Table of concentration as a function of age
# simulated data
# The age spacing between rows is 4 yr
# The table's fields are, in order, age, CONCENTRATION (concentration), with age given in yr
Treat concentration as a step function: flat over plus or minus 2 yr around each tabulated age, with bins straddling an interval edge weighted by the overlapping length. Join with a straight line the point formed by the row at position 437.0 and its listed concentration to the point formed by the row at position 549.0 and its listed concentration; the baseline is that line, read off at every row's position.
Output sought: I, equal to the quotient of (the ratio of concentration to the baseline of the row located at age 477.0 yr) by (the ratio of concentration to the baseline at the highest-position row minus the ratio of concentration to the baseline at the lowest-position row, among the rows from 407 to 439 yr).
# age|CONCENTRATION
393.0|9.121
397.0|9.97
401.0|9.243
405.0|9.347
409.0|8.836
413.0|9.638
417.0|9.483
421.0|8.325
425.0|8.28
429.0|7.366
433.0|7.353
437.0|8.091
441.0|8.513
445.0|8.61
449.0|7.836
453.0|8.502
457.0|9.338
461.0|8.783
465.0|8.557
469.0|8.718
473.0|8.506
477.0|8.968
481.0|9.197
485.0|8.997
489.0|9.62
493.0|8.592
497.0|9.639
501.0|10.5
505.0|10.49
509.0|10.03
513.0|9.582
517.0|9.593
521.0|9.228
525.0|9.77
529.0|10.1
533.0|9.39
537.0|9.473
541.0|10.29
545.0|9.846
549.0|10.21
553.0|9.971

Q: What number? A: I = -6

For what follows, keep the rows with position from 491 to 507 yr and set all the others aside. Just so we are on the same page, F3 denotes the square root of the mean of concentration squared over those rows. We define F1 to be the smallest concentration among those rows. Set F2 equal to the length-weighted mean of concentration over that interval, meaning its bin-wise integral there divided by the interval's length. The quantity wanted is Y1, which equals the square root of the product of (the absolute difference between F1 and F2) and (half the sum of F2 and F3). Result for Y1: 3.5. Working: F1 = 8.592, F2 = 9.8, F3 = 9.84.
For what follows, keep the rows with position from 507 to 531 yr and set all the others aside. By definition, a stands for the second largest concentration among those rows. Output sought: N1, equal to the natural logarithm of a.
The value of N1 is 2.31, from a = 10.03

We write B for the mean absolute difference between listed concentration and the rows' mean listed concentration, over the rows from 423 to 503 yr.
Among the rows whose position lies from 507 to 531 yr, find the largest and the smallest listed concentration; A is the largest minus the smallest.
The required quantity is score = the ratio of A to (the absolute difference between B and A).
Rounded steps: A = 0.9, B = 0.55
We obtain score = 2.69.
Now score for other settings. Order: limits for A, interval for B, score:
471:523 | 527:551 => 1.19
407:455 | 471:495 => 1.15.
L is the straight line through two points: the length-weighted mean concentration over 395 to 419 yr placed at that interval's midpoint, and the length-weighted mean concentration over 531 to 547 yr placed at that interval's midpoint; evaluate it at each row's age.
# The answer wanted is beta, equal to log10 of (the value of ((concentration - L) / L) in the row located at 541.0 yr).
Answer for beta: -1.26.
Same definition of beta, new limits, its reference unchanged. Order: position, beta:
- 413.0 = -1.67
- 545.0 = -2.08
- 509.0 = -1.44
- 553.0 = -1.72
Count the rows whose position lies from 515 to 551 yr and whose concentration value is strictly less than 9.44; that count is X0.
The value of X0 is 2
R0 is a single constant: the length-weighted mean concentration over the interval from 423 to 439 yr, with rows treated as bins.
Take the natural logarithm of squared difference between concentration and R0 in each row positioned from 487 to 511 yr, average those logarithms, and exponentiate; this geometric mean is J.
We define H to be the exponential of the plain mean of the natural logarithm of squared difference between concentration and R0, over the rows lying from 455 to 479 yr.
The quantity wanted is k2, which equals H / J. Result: 0.3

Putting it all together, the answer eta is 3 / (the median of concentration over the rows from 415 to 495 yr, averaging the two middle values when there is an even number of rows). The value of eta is 0.35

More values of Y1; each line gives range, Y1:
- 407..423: 2.6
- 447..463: 2.6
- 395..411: 2.2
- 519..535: 1.9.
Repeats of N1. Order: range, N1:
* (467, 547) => 2.35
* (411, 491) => 2.26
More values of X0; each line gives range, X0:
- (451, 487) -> 9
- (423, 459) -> 9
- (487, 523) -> 2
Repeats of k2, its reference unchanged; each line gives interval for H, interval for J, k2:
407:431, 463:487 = 0.7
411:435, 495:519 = 0.1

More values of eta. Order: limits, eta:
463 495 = 0.34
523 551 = 0.30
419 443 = 0.37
